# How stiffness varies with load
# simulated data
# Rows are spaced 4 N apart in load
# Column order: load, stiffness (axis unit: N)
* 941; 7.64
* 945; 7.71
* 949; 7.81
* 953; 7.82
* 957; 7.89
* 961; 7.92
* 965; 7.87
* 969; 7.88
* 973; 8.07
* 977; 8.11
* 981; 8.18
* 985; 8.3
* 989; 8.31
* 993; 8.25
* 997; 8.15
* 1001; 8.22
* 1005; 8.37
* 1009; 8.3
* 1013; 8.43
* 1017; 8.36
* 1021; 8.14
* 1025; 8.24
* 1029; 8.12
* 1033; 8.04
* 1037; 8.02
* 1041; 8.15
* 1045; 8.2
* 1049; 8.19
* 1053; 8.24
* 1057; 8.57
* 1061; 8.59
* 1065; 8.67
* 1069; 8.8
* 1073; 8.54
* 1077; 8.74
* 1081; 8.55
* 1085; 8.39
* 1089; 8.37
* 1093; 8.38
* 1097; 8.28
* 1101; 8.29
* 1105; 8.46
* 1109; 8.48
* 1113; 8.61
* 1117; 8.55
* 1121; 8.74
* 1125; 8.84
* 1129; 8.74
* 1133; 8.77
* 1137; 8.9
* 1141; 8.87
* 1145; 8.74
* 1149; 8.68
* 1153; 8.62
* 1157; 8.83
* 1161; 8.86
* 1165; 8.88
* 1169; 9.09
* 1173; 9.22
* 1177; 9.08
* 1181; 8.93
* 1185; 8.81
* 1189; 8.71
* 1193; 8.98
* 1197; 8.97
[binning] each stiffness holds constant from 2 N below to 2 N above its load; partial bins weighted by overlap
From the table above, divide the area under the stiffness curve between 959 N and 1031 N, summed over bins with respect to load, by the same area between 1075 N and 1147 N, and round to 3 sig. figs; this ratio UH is 0.952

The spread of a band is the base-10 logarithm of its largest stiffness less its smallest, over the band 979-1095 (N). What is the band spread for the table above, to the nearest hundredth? -0.11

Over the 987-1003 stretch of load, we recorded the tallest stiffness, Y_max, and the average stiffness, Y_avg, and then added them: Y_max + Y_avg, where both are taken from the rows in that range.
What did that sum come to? 16.54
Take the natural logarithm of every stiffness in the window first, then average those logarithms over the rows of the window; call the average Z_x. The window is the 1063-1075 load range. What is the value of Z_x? 2.16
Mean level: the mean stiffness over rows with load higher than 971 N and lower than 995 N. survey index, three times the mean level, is 24.6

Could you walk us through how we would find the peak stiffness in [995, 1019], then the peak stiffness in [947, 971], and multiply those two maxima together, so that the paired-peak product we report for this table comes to 67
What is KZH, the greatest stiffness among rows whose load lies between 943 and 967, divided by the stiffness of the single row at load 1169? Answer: 0.87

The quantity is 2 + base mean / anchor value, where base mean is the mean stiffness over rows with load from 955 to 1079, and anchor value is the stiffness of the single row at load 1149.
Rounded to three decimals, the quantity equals 2.951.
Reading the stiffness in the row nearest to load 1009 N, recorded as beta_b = 8.3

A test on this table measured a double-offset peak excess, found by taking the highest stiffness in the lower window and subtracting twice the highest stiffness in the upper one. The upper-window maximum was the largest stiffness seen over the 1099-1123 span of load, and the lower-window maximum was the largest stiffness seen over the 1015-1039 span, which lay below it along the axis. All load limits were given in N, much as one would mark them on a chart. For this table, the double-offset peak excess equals -9.1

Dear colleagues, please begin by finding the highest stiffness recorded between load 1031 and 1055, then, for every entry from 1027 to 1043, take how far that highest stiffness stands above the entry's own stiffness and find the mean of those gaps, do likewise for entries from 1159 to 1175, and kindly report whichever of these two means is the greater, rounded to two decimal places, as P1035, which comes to 0.16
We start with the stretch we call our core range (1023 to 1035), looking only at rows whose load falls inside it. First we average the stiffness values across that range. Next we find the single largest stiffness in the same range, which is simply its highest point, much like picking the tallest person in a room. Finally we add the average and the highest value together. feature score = 16.4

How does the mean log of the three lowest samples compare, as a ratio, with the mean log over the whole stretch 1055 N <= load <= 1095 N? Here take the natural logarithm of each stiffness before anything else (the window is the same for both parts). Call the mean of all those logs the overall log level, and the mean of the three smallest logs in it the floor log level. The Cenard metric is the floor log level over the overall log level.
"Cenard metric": 0.990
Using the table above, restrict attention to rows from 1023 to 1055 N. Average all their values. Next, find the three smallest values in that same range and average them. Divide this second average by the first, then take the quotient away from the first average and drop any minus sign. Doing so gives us 7.2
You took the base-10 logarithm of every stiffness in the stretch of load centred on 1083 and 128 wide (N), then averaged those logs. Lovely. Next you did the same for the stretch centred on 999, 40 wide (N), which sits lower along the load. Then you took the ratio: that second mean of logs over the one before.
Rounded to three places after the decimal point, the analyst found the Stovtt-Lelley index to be 0.990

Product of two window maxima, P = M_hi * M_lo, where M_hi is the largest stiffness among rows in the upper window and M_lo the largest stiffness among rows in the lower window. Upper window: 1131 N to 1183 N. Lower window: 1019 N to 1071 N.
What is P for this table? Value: 81.1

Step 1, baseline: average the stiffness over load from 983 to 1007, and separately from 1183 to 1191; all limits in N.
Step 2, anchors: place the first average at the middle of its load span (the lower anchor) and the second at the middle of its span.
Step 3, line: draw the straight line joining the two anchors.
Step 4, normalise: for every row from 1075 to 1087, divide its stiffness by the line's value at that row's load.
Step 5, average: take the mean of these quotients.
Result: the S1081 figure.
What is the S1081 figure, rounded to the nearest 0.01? 1.01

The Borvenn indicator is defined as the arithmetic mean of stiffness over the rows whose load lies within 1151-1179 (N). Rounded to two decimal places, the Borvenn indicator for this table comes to 8.94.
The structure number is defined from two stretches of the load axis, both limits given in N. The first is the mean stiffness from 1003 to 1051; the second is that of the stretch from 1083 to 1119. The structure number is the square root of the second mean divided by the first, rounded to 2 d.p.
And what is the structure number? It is 1.01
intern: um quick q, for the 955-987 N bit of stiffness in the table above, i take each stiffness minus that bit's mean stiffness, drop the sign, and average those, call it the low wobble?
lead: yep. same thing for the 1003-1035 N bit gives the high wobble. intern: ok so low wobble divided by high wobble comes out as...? 1.2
